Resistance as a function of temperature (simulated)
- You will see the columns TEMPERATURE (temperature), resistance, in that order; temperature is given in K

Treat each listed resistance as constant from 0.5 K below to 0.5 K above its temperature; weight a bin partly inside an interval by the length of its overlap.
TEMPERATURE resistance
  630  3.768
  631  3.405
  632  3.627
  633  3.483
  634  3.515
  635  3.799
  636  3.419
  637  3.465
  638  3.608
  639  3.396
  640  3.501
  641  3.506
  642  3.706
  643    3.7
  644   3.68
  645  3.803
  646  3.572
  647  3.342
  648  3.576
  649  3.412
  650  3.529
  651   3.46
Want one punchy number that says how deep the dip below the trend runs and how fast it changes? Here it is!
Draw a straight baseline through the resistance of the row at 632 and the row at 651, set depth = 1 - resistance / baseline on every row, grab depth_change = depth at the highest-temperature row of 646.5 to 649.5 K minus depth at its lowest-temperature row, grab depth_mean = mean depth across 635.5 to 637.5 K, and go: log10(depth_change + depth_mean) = -1.8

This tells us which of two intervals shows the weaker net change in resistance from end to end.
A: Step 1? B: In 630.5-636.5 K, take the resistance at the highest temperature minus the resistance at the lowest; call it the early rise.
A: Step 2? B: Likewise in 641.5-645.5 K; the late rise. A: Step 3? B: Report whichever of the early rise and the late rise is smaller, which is 0.014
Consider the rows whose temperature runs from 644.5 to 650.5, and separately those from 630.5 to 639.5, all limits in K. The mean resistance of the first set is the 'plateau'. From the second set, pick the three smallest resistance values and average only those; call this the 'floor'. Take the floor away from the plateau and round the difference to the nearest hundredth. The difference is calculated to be 0.13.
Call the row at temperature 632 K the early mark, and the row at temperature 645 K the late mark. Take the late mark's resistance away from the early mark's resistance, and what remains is -0.18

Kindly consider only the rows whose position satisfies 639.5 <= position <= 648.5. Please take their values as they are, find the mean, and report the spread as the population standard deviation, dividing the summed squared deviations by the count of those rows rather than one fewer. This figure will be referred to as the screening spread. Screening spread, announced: 0.131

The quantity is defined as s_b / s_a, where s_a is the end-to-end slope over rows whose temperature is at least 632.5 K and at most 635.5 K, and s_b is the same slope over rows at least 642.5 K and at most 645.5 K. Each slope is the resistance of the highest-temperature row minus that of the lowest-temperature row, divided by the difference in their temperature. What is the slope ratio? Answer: 0.33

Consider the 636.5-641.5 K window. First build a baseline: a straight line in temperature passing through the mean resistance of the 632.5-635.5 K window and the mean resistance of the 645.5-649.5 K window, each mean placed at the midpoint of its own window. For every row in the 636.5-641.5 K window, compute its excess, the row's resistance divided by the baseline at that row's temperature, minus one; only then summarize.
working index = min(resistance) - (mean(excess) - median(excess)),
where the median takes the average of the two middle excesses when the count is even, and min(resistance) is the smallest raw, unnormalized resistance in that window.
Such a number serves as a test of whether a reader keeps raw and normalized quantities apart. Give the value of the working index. 3.40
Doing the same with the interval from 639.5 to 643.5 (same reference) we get 3.50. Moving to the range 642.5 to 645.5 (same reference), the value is 3.67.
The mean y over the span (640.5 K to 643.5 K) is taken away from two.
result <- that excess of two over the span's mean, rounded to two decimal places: -1.64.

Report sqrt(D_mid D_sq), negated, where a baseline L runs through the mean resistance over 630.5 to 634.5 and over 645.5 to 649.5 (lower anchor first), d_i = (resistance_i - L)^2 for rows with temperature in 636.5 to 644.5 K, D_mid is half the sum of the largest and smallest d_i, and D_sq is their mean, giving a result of -0.022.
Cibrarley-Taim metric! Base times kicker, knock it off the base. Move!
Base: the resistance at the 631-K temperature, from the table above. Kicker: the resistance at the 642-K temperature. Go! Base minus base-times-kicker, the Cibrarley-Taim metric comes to -9.2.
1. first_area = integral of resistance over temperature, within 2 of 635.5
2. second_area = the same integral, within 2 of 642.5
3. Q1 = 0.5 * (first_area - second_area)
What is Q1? -0.20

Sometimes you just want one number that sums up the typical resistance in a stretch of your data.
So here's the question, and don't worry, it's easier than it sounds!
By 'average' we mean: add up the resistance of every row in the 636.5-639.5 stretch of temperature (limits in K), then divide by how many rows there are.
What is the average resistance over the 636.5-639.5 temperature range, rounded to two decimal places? 3.49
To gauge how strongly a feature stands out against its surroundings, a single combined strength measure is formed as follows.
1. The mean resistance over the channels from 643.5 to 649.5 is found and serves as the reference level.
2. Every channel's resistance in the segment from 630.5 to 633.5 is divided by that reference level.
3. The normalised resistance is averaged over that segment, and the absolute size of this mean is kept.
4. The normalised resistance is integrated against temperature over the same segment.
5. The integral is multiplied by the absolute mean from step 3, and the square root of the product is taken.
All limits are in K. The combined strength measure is 1.703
